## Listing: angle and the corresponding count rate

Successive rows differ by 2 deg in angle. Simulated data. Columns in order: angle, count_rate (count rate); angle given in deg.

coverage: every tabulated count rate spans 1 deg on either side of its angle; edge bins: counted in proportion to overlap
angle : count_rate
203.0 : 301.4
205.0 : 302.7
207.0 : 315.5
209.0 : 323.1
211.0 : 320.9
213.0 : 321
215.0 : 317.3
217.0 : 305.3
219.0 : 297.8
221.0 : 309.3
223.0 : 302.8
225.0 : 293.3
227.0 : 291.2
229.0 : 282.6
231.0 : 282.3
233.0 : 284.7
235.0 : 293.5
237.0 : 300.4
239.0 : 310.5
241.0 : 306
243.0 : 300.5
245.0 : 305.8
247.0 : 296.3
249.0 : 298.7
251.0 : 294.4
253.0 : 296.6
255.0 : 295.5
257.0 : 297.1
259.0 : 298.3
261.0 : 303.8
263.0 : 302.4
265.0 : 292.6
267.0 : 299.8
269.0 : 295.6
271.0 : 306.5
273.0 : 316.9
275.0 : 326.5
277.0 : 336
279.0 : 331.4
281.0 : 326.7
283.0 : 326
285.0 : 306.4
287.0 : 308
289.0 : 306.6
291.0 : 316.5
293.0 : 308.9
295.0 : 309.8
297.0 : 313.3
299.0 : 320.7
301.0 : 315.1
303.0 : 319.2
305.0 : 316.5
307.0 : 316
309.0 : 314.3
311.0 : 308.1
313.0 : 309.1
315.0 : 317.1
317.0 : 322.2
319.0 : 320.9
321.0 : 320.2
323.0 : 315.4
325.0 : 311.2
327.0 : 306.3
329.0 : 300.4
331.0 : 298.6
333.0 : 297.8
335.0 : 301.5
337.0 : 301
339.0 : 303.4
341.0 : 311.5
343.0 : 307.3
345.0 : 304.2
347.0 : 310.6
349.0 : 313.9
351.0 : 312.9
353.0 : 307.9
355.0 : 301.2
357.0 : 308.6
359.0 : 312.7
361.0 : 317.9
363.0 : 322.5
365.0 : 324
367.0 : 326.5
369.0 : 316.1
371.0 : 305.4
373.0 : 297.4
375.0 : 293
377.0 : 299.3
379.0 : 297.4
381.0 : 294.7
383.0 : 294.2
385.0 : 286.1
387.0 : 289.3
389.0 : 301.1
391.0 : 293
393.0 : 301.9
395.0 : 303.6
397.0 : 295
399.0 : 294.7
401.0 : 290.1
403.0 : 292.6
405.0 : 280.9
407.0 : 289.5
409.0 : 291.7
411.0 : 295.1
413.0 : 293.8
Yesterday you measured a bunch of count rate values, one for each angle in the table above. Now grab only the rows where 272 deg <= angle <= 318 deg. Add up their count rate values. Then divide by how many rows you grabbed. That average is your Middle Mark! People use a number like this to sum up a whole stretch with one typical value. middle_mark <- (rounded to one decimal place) 317.0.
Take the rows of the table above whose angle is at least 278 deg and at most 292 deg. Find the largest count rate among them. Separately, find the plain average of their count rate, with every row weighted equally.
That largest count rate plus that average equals 649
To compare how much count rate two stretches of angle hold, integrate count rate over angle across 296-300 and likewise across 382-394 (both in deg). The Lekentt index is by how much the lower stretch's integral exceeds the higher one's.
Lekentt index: -2263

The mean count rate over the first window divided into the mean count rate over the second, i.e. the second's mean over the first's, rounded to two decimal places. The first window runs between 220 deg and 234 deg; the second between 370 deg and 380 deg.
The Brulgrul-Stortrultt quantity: 1.02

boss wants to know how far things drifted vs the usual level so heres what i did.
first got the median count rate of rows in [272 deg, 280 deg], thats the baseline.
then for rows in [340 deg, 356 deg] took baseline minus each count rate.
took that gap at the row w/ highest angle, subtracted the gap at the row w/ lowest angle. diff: 10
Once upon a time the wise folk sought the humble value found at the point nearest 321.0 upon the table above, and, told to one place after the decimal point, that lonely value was 320.2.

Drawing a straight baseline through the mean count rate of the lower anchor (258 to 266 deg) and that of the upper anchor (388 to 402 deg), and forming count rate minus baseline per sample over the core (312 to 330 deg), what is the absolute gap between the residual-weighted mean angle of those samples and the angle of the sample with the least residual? 9.3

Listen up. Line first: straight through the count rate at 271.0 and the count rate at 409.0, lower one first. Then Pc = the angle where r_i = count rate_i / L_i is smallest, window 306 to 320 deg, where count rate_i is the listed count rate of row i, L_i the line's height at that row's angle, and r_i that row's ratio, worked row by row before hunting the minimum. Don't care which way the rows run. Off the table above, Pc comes 311.0 deg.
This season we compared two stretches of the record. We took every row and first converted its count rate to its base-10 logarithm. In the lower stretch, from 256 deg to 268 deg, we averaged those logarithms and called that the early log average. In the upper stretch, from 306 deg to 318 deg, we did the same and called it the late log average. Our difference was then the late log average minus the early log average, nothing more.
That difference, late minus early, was 0.022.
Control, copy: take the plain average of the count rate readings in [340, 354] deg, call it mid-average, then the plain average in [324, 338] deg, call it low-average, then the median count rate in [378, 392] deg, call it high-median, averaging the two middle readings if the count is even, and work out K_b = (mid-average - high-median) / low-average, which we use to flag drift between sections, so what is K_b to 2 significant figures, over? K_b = 0.051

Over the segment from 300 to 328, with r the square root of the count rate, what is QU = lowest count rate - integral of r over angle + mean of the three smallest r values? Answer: -173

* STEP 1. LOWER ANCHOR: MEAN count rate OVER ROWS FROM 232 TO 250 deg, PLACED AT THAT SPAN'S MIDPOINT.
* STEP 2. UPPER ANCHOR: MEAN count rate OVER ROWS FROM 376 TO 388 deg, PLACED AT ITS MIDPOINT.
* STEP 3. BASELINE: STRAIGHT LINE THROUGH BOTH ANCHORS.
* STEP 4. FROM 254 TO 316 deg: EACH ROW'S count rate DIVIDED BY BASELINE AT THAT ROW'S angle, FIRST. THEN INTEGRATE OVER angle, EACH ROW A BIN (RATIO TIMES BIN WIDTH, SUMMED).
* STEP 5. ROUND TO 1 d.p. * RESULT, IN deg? 64.9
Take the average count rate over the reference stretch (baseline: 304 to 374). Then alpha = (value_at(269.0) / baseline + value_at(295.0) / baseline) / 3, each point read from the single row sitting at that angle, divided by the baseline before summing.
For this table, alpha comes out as 0.65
